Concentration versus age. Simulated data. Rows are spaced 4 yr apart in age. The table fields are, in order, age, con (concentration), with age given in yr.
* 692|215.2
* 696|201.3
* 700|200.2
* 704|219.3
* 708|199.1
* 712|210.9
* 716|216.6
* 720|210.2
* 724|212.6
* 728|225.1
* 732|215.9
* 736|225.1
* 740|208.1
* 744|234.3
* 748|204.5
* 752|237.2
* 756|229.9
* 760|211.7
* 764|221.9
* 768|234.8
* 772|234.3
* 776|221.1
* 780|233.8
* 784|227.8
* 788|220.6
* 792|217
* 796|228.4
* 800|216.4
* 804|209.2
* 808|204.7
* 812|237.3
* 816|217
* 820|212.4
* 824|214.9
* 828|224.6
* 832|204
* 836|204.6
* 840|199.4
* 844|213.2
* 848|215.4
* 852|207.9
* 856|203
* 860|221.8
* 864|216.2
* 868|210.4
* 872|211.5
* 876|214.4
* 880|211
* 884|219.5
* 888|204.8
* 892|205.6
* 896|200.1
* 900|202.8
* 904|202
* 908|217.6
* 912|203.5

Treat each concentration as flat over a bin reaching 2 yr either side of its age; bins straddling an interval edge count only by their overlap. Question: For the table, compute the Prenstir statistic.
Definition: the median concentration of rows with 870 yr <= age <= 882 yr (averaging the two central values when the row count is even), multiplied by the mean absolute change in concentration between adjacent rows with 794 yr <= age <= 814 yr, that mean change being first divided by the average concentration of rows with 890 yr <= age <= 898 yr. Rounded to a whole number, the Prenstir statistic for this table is 15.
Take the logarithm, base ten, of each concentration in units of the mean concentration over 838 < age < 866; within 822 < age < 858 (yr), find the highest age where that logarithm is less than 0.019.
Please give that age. 856 yr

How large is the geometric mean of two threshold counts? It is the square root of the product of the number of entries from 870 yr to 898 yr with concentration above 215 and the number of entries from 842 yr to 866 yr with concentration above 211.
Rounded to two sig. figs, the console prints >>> 2.0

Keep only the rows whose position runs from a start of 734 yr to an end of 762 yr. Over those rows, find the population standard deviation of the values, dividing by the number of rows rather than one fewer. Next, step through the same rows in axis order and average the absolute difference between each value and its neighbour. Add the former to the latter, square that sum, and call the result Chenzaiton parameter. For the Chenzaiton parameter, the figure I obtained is 1167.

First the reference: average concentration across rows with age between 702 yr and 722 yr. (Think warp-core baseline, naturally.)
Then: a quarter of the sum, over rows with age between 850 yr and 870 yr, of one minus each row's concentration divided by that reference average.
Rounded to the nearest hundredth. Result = 0.00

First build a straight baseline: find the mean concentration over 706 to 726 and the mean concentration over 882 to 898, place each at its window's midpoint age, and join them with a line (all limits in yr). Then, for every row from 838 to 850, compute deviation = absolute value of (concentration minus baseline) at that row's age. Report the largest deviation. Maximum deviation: 9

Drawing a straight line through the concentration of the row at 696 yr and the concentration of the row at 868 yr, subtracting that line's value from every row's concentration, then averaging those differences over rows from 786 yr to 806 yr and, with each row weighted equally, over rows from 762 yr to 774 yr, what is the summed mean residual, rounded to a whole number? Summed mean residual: 37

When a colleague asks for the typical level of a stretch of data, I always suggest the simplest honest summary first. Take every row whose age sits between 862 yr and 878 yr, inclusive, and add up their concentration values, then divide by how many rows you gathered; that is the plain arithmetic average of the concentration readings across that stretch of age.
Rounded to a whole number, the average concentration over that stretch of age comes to 213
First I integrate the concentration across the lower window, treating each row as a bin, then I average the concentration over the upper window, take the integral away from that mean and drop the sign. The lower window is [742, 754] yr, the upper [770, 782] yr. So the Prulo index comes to 2474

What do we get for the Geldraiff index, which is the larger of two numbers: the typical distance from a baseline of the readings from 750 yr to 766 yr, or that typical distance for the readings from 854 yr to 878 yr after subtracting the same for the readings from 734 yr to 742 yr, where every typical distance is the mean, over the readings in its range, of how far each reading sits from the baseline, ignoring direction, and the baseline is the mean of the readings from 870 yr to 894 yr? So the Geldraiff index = 14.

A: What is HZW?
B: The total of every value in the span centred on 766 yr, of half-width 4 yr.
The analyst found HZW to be 457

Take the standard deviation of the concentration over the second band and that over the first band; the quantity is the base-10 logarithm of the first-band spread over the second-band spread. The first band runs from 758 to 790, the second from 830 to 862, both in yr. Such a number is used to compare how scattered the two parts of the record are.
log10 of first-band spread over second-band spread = 0.04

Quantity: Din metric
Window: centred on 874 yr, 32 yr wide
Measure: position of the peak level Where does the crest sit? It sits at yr 860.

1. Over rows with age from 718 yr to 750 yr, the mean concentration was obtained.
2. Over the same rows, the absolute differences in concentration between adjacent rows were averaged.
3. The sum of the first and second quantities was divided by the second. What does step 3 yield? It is 15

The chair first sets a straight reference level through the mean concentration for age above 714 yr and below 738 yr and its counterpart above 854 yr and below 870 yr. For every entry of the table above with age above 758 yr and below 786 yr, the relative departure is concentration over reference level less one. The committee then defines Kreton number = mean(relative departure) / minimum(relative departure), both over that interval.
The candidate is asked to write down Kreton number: -2.24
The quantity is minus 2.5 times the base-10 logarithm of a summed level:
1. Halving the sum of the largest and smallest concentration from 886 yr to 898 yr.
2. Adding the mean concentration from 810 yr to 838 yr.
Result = -6.556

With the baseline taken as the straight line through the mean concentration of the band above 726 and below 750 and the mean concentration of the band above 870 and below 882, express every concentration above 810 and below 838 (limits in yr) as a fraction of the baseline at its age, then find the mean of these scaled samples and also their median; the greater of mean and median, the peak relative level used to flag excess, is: 1.01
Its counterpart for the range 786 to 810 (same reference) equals 1.00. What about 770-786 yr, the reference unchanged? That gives 1.06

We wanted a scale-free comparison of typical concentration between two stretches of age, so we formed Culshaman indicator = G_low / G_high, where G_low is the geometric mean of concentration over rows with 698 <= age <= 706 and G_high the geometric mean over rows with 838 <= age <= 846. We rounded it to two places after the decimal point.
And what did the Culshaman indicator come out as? 1.02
